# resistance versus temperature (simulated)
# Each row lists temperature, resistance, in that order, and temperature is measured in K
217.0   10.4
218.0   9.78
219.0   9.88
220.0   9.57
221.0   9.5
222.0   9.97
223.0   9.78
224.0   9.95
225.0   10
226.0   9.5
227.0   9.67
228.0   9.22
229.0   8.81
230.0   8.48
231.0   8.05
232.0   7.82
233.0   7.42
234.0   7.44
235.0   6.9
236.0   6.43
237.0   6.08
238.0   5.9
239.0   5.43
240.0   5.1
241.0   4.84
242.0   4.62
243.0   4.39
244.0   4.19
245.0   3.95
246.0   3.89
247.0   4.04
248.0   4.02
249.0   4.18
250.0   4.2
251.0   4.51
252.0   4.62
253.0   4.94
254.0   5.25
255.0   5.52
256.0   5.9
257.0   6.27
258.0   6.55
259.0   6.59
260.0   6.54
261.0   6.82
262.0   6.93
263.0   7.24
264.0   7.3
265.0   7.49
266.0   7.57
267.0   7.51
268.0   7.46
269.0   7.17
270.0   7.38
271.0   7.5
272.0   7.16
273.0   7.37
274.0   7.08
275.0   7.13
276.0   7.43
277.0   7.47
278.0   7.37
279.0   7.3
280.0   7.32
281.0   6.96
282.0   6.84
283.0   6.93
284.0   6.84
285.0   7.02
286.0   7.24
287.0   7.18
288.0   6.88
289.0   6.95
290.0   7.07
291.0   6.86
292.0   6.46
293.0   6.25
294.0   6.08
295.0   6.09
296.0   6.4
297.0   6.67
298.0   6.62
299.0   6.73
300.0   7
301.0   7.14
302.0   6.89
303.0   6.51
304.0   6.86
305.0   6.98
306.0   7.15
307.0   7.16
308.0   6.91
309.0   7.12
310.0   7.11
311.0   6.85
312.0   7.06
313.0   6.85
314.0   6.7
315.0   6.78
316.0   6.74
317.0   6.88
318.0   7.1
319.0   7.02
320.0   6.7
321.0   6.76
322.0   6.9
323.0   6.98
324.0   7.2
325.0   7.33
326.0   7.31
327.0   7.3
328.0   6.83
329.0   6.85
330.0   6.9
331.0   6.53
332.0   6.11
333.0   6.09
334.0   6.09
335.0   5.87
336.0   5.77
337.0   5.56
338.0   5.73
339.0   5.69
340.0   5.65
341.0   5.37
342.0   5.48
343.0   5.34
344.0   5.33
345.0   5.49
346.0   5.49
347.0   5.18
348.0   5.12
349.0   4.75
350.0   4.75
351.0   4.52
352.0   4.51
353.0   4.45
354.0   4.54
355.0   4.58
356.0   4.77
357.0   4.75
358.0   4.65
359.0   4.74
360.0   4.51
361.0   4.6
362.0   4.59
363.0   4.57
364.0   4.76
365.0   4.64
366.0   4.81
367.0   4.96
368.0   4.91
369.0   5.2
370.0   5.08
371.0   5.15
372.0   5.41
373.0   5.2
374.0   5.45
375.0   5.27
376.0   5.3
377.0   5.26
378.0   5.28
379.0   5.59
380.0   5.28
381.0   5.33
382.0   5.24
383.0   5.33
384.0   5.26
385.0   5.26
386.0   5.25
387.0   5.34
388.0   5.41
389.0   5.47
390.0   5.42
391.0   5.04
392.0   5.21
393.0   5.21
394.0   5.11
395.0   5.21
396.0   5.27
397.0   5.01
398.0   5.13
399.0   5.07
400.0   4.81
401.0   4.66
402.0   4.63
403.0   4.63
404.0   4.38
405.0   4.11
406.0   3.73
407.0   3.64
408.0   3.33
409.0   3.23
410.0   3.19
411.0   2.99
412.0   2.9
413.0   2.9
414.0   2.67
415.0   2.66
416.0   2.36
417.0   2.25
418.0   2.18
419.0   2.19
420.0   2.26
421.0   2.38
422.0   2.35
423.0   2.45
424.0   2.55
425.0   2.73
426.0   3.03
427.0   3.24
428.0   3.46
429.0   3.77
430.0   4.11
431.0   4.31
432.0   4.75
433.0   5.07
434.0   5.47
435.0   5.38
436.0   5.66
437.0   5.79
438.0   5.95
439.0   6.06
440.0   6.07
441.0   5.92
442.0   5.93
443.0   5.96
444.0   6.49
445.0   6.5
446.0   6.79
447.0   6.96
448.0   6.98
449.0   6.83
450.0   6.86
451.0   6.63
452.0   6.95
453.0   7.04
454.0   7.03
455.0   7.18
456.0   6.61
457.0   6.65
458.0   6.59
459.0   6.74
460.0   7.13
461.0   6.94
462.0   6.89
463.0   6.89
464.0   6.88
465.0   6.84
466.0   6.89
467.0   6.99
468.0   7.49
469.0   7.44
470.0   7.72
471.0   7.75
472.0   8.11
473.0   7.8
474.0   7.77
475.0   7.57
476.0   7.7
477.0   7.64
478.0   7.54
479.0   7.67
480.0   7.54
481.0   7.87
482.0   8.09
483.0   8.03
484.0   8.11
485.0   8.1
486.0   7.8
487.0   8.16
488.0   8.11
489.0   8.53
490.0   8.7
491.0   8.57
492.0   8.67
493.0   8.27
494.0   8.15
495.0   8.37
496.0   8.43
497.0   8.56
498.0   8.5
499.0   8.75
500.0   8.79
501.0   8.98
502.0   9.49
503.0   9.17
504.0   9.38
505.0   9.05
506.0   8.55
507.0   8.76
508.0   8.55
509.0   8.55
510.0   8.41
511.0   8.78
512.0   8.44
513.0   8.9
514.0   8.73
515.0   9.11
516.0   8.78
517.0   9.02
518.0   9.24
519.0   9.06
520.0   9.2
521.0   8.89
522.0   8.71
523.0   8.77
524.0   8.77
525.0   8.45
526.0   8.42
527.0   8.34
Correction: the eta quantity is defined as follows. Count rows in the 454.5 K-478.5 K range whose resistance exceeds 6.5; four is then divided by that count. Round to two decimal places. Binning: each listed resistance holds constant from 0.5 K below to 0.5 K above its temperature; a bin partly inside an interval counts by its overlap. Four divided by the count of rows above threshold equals 0.17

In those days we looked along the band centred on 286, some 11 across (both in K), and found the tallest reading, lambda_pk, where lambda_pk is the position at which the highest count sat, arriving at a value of 286.0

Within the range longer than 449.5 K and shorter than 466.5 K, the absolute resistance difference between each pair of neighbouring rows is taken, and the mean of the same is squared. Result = 0.022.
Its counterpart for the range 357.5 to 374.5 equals 0.021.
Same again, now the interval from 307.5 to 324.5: 0.023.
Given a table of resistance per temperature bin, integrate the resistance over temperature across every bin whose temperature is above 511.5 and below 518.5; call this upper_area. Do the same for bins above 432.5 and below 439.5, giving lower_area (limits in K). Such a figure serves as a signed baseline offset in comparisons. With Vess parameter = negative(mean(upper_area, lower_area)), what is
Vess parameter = -50.8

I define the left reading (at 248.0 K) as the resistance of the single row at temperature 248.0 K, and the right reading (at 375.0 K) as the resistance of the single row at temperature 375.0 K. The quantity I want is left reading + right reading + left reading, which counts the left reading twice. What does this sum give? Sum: 13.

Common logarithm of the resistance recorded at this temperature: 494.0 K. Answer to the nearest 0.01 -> 0.91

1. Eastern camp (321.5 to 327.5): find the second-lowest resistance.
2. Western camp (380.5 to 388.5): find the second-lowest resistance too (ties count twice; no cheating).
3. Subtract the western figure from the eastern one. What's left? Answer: 1.7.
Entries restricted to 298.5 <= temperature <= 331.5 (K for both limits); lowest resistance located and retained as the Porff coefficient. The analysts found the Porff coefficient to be 6.51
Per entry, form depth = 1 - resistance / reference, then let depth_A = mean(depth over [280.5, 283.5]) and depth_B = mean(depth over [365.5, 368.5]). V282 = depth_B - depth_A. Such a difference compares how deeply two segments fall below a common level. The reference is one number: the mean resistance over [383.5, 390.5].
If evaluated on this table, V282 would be 0.38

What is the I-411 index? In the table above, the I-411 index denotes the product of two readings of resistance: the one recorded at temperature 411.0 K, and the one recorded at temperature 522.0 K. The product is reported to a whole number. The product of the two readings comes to 26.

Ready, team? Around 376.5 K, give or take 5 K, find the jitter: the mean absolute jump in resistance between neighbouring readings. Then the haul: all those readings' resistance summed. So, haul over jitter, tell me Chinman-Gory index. 343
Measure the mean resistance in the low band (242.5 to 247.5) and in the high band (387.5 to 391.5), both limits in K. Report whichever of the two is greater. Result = 5.3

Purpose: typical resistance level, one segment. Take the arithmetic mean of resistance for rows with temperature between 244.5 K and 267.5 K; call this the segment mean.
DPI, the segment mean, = 5.7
